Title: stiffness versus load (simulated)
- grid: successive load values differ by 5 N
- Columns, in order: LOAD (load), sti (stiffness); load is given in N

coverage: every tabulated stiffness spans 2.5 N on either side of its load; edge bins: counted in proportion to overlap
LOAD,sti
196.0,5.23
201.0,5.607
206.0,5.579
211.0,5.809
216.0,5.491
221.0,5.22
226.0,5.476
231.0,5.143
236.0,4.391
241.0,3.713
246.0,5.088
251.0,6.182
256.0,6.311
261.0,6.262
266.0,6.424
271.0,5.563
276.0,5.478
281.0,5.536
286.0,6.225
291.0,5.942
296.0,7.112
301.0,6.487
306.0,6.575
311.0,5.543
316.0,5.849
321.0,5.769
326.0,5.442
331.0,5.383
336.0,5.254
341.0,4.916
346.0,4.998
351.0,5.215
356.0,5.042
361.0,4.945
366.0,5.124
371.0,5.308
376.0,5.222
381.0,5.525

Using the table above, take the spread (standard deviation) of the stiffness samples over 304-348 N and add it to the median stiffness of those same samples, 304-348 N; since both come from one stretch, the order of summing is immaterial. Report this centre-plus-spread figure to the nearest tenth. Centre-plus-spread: 5.9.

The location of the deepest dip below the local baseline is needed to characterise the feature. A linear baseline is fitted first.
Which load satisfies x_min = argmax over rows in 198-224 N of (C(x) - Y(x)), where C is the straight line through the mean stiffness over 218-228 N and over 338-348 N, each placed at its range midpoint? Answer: 221.0 N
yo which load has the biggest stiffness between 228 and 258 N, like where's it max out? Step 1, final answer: 256.0 N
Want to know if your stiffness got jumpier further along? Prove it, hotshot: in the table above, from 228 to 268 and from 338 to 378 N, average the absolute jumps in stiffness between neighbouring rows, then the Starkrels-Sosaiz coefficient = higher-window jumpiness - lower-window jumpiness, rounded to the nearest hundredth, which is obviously -0.46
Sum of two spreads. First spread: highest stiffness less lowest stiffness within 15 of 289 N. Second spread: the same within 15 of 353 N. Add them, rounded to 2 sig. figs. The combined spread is 1.9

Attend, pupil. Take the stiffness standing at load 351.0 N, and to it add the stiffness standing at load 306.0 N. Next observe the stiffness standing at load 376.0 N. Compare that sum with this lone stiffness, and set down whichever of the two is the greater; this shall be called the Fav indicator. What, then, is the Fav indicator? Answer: 11.8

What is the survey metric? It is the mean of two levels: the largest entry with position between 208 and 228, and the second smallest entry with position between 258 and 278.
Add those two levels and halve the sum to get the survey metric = 5.69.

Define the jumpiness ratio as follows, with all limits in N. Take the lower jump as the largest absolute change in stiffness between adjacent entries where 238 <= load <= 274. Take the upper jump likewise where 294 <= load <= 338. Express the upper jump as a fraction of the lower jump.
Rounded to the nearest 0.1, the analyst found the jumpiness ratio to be 0.8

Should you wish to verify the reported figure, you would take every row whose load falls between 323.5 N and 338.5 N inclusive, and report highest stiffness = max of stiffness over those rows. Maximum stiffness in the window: 5.442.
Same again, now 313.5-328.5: 5.849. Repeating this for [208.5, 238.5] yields 5.809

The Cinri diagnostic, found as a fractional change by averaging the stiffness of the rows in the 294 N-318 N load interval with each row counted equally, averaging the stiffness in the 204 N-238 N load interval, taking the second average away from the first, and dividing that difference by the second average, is 0.19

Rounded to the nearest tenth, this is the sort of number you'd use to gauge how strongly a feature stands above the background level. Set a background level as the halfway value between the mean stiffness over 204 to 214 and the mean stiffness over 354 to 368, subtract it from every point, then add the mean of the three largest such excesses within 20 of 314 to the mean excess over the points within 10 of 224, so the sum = 1.3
